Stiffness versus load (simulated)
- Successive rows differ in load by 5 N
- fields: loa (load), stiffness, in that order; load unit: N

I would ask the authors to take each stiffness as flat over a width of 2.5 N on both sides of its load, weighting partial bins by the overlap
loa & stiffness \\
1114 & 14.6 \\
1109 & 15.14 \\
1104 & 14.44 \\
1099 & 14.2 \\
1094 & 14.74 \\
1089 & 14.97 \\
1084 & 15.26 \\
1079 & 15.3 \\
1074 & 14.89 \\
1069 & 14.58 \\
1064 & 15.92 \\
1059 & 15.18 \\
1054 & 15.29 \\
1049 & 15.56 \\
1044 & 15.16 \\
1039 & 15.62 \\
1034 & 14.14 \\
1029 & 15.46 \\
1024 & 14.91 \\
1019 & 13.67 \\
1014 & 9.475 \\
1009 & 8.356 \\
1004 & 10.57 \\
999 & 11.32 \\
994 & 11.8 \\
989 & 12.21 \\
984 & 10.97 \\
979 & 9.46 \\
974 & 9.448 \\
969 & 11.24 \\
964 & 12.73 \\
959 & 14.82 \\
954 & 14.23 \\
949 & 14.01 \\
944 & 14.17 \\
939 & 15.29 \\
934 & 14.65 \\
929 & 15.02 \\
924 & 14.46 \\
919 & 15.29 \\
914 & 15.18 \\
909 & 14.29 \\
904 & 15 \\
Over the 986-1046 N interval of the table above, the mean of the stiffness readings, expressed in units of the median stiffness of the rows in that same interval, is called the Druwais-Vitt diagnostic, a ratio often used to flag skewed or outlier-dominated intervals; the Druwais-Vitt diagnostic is 0.98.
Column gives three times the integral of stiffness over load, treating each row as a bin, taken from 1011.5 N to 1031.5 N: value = 803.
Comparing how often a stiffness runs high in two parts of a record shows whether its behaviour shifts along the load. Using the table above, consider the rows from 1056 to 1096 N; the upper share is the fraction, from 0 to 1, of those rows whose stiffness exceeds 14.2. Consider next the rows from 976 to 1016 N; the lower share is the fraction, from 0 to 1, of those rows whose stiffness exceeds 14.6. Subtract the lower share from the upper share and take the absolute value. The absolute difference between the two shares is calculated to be 1.00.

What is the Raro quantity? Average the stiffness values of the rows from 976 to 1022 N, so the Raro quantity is 10.9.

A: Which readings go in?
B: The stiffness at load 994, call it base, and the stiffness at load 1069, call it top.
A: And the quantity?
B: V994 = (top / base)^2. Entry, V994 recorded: 1.53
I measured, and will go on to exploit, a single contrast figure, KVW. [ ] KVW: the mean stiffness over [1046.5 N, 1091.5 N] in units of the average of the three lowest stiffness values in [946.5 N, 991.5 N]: 1.5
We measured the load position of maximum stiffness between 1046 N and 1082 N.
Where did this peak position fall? 1064 N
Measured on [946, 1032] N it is 1029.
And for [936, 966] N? 939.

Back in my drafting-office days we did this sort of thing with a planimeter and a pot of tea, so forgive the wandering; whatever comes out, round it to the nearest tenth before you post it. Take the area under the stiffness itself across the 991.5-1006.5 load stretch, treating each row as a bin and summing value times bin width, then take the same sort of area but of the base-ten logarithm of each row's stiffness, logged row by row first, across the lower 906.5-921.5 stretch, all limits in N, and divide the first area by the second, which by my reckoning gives 9.6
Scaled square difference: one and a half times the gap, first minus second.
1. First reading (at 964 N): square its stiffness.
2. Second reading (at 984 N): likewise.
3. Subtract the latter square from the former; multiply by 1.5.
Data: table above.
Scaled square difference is 63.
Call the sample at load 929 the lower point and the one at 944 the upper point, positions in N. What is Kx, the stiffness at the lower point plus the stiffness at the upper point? 29.2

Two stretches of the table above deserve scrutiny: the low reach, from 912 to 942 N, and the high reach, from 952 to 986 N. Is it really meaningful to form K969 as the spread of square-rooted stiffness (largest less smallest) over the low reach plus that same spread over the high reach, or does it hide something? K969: 0.88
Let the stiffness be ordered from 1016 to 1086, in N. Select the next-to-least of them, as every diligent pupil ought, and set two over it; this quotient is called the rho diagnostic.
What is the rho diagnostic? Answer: 0.14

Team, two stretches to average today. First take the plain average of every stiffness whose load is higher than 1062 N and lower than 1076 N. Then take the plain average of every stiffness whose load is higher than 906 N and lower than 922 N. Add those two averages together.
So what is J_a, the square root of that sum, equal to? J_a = 5.48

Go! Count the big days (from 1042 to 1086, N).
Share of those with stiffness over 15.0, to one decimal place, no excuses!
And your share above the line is 0.8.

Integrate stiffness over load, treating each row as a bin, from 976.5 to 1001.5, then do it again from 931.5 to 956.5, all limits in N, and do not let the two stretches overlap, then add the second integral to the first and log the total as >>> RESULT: 641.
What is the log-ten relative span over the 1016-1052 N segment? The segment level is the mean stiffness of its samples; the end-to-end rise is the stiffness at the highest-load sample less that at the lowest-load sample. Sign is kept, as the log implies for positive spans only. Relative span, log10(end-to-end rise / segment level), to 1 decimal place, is -0.9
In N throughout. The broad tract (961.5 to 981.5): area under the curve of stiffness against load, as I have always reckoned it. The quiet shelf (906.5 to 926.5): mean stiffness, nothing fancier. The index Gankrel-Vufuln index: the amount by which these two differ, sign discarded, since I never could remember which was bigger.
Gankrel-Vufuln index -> 200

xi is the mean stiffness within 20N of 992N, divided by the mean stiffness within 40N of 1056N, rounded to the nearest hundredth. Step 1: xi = 0.70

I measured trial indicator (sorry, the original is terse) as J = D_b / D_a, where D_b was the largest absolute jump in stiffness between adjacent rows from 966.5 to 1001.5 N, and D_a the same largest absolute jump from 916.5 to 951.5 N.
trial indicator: 1.6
